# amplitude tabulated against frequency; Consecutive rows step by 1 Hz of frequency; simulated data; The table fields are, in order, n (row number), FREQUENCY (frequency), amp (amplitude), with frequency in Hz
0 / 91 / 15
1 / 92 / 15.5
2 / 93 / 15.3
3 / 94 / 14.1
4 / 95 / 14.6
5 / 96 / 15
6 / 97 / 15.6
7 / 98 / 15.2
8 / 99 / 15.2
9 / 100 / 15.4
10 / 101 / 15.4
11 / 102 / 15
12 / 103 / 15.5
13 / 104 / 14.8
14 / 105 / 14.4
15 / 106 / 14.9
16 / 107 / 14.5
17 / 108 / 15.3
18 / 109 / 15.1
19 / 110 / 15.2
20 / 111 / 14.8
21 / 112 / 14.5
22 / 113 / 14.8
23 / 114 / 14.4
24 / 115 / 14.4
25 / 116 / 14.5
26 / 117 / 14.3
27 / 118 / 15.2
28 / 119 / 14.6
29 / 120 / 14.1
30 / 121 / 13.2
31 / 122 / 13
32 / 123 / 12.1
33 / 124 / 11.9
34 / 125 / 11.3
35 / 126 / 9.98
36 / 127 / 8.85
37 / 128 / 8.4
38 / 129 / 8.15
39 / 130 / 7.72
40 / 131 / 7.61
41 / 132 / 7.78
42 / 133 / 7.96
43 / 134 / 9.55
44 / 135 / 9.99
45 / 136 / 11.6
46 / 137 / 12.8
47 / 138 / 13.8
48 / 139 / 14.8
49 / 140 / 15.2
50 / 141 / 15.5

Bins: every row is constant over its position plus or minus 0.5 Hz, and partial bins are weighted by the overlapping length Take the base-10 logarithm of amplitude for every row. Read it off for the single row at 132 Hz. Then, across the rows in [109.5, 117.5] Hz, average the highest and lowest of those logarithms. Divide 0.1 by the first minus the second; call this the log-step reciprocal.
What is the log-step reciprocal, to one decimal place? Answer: -0.4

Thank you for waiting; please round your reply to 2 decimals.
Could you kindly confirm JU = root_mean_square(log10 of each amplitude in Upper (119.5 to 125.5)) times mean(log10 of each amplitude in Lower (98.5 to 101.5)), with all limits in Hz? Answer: 1.30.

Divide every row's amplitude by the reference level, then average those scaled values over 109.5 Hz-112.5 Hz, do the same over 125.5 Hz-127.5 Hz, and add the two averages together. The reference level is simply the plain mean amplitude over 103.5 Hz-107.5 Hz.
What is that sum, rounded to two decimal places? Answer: 1.66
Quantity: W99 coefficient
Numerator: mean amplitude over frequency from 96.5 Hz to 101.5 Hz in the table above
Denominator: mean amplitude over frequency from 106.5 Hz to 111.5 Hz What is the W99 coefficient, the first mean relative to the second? 1.03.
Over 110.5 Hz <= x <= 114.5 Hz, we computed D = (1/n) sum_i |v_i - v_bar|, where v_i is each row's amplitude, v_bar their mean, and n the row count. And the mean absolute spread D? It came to 0.2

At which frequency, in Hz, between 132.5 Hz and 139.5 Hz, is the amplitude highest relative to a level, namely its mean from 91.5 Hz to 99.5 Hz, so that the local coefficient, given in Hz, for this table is 139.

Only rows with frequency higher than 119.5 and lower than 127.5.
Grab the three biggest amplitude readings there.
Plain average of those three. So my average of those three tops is 13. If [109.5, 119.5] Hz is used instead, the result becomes 15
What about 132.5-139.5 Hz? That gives 14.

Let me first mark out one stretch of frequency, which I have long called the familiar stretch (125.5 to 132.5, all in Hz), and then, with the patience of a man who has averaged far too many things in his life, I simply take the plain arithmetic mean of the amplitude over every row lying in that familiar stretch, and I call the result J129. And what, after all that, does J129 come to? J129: 8.4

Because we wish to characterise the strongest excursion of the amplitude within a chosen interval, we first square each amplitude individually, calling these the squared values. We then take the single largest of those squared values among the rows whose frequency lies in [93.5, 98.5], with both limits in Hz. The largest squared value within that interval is 243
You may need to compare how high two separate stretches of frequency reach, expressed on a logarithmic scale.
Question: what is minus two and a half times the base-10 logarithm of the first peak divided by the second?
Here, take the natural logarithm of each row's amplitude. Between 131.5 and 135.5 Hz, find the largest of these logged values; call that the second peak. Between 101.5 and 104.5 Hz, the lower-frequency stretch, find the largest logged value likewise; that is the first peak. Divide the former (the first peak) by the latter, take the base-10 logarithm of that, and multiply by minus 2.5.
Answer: -0.19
